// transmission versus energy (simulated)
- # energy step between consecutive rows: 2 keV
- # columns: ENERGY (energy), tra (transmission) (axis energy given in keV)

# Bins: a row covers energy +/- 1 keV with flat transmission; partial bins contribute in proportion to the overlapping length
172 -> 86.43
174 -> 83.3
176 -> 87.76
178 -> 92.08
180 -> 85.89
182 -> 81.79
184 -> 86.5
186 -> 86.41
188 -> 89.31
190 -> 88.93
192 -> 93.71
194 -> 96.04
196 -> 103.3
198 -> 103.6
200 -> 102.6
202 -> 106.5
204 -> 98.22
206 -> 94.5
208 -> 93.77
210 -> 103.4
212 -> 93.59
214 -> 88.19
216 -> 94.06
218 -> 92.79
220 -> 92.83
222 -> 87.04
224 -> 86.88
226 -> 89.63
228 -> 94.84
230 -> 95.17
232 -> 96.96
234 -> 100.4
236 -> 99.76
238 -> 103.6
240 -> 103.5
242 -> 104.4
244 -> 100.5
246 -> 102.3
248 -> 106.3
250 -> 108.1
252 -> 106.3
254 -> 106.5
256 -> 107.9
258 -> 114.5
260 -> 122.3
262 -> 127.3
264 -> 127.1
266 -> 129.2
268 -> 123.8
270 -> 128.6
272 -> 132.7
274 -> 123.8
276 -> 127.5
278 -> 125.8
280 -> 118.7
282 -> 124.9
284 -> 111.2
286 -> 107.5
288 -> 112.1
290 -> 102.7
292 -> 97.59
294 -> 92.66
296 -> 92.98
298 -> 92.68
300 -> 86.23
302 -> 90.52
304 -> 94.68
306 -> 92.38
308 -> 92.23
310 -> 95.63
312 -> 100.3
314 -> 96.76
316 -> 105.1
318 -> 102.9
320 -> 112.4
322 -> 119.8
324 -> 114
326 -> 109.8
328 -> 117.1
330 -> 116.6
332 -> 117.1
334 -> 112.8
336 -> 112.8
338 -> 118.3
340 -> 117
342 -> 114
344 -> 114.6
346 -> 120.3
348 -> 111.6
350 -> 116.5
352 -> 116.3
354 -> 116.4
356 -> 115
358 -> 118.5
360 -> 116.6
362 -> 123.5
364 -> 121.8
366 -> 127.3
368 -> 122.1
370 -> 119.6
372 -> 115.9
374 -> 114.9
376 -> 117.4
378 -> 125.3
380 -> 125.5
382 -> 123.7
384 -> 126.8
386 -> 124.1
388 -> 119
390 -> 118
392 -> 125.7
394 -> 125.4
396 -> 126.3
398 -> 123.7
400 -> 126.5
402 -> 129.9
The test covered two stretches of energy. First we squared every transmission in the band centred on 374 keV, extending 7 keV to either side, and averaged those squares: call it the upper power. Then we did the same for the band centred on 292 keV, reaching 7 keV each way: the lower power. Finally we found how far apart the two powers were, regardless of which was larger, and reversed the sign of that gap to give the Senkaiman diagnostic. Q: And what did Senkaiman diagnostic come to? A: -4438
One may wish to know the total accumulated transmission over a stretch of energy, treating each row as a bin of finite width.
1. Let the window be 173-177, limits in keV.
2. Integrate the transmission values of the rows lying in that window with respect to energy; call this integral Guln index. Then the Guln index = 342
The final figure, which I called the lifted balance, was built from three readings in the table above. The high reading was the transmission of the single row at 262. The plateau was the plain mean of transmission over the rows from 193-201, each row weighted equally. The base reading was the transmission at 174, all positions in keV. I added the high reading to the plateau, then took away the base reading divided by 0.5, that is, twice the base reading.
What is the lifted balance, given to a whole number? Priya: 62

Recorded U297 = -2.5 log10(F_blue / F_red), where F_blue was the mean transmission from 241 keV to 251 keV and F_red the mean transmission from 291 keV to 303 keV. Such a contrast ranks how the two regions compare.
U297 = -0.14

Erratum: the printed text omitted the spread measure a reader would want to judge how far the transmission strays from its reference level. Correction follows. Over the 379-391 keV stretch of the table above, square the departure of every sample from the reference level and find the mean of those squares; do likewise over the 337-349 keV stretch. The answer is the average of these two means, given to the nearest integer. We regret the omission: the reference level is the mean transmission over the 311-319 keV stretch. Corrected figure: 350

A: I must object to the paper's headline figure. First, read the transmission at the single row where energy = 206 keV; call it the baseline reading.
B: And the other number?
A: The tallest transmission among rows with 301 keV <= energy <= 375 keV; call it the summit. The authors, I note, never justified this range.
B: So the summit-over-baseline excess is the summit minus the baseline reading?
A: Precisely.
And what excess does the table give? 33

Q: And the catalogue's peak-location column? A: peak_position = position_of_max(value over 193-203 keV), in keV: 202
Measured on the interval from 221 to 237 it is 234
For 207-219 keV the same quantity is 210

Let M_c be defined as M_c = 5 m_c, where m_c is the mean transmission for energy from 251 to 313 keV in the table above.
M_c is 550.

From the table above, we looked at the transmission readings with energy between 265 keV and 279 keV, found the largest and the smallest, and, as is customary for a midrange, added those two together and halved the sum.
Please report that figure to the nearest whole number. 128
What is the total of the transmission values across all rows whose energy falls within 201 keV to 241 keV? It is 1916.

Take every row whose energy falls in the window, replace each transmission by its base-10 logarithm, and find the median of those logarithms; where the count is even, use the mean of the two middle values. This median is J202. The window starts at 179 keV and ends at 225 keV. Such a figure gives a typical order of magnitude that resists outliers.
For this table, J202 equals 1.971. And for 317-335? 2.057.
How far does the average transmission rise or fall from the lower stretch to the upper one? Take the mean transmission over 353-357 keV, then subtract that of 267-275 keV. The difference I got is -12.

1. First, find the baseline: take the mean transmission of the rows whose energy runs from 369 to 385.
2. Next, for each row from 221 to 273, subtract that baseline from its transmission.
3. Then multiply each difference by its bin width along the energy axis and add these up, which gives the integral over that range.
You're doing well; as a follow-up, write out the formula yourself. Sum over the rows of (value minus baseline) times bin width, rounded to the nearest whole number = -688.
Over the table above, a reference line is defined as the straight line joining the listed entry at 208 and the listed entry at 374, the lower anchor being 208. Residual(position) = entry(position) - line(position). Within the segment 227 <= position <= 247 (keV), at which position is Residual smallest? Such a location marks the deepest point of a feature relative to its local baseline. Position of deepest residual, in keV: 228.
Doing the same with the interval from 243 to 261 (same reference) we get 244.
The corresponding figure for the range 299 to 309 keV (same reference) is 300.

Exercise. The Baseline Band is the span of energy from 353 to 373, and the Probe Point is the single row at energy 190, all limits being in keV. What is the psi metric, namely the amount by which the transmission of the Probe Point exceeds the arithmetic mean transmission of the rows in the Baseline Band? -31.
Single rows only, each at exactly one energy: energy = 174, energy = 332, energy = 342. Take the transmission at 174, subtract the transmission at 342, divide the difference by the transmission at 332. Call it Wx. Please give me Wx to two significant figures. -0.26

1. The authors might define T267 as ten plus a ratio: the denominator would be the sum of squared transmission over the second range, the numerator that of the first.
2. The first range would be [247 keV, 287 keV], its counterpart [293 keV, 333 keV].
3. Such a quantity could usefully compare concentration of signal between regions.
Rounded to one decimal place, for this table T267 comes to 11.4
